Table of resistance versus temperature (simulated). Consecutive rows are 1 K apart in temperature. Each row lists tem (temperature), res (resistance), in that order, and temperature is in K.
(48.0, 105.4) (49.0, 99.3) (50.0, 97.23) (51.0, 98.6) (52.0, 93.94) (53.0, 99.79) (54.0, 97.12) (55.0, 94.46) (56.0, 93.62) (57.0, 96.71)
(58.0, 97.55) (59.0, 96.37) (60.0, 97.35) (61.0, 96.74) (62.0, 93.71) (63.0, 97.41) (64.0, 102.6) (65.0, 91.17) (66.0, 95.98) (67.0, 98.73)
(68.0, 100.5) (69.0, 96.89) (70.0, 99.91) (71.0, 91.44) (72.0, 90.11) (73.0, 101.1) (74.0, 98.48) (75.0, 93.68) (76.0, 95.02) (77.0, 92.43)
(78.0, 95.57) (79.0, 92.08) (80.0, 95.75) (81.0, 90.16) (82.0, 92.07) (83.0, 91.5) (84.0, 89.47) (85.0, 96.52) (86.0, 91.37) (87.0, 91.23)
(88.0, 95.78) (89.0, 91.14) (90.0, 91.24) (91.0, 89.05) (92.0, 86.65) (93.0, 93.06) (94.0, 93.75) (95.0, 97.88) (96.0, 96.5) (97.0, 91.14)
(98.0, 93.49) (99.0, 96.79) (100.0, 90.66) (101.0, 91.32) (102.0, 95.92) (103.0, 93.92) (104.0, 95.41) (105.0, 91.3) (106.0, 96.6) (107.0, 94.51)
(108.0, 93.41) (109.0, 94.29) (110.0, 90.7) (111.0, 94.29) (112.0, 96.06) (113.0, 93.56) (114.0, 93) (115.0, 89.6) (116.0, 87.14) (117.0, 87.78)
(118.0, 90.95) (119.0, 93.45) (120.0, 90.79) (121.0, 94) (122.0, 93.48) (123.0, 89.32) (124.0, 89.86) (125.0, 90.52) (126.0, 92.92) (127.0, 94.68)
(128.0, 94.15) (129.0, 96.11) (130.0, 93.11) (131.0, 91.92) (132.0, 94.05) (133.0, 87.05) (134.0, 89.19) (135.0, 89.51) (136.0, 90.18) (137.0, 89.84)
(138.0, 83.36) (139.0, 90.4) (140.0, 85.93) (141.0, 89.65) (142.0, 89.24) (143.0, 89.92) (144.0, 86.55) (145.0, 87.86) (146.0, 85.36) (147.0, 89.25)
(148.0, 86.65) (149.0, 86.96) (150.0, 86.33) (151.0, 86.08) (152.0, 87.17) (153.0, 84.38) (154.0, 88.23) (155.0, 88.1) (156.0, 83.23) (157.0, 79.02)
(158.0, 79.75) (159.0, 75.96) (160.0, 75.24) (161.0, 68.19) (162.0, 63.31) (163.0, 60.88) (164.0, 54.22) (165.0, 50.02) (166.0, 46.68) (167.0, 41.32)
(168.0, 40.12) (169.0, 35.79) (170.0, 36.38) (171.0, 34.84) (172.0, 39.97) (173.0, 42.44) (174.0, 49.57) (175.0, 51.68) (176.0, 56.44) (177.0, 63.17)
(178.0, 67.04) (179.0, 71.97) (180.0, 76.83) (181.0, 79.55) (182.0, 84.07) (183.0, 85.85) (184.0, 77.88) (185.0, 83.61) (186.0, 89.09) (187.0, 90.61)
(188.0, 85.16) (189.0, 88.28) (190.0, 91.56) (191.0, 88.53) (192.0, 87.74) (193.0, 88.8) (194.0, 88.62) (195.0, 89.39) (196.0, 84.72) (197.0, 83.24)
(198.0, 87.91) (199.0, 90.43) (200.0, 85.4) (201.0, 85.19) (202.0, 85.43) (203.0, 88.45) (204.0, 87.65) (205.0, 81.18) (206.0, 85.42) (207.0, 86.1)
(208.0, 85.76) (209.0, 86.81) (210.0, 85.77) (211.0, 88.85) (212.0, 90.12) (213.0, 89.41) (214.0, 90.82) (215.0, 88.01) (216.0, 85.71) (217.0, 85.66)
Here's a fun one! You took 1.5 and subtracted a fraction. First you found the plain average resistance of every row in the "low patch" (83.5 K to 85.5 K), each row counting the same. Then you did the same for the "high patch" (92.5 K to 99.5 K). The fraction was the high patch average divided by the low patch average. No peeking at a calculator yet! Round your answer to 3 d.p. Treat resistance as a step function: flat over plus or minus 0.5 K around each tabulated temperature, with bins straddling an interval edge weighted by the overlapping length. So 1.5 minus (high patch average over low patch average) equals 0.482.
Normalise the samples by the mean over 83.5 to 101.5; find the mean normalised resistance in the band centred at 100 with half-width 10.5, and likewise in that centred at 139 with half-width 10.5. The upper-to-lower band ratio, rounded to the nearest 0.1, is 1.0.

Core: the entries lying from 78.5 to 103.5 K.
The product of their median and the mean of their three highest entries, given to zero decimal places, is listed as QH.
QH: 8937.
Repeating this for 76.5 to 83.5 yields 8709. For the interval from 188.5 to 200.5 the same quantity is 7997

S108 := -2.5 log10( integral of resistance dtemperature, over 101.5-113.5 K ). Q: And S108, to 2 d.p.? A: -7.63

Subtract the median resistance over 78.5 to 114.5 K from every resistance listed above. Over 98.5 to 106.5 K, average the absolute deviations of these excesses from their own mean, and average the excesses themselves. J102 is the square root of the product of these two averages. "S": 1.3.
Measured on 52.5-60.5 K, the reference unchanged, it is 2.1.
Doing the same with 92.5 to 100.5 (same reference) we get 1.4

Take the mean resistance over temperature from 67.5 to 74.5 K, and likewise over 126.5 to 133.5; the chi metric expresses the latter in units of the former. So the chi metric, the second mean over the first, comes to 0.96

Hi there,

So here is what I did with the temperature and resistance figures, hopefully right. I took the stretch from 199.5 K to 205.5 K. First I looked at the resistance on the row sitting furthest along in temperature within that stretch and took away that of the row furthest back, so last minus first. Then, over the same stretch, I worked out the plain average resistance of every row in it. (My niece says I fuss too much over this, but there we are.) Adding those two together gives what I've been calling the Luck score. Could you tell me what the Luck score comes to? 81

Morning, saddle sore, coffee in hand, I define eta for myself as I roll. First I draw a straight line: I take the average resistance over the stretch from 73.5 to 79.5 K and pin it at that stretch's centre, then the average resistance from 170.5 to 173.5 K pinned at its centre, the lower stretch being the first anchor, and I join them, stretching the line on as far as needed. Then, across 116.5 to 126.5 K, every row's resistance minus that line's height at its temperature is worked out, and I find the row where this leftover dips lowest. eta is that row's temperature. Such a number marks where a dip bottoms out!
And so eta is 117.0 K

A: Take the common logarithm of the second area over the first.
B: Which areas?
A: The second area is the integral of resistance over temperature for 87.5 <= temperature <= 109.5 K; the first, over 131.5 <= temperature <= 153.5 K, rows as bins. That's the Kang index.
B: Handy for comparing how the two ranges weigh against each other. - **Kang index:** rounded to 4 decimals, 0.0259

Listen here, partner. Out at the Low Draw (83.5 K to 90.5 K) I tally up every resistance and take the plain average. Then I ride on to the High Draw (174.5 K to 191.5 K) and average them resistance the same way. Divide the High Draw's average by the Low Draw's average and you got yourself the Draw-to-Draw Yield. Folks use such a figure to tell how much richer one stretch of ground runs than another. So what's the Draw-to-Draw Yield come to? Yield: 0.85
